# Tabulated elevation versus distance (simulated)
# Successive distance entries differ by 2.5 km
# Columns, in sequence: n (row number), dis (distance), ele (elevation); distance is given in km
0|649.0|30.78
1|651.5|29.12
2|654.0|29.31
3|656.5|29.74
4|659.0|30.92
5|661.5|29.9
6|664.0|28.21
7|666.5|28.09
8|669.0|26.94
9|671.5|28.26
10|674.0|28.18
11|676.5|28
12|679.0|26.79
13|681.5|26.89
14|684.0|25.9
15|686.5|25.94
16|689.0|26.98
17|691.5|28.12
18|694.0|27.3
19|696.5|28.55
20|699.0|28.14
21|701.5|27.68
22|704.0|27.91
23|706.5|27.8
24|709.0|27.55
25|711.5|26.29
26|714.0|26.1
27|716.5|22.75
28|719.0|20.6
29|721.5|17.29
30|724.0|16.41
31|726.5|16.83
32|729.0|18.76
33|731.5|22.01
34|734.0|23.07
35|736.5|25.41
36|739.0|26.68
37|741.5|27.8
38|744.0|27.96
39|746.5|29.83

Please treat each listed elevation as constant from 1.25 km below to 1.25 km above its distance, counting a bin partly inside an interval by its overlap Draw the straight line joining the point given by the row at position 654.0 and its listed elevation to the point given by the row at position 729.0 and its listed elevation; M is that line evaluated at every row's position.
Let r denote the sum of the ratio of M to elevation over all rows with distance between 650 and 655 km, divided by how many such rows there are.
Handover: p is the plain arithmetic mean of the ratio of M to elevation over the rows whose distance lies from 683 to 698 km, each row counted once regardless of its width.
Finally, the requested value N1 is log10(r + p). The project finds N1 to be 0.280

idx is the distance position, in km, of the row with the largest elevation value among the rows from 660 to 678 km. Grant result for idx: 661.5 km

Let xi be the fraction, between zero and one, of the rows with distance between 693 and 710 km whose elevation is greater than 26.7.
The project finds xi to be 1.0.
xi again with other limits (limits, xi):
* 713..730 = 0.0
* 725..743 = 0.1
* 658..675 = 1.0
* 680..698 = 0.7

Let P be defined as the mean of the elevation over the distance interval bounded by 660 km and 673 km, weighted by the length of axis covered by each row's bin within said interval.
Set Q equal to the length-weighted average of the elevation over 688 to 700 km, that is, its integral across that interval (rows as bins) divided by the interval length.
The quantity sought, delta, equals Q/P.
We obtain 0.98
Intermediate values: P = 28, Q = 28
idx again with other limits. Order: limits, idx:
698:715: 699.0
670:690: 671.5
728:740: 739.0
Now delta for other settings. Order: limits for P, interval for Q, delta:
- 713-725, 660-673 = 1.37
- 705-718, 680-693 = 1.03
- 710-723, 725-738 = 0.94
